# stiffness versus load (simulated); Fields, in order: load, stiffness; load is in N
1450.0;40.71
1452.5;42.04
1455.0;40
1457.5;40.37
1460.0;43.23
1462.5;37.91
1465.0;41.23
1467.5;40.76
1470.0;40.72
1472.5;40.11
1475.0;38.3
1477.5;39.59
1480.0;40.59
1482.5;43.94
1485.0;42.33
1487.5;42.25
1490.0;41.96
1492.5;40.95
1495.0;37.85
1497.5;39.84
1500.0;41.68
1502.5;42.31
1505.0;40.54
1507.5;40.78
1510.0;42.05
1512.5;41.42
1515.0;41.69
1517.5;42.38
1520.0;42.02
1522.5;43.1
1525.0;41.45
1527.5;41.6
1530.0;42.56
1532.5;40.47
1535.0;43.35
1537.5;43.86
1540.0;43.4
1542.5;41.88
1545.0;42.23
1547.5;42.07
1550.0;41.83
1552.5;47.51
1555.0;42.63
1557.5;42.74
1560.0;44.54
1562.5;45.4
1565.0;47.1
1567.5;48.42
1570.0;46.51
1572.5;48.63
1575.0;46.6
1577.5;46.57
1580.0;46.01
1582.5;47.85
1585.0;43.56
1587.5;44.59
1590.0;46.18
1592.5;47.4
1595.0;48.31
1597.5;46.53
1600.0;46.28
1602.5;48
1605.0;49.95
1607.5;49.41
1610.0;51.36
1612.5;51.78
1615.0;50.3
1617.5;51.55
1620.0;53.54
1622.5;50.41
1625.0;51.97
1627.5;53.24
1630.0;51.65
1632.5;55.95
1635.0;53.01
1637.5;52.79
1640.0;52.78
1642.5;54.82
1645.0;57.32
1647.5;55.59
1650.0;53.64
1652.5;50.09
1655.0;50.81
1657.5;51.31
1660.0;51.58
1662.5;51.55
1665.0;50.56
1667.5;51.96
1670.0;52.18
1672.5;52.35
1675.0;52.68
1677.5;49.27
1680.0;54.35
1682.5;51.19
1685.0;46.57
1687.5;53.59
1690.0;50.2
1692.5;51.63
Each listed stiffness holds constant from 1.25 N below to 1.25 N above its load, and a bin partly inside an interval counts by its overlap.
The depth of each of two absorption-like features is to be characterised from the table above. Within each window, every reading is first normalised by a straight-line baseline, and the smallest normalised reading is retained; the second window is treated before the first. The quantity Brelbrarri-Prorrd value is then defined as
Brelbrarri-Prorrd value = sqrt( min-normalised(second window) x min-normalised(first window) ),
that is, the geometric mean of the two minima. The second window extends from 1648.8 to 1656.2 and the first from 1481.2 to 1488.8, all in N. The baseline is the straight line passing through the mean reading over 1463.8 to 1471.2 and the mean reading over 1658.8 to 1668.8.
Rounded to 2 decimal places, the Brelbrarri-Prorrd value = 1.00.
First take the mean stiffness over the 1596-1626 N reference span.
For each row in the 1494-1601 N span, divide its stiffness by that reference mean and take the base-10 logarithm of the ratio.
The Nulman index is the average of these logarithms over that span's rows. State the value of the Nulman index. -0.06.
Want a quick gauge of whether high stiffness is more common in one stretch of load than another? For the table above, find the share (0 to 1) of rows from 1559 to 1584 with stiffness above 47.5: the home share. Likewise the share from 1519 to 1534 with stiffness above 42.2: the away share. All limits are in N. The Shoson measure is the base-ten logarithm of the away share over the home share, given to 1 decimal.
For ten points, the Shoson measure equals 0.0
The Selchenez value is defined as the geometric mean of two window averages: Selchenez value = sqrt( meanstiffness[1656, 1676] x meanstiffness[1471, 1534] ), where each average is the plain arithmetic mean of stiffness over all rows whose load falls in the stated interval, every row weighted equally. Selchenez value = 46.2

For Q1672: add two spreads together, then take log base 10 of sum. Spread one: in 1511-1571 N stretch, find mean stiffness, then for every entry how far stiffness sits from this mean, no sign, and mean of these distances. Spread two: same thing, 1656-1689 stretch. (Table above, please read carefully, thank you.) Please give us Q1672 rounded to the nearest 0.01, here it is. 0.47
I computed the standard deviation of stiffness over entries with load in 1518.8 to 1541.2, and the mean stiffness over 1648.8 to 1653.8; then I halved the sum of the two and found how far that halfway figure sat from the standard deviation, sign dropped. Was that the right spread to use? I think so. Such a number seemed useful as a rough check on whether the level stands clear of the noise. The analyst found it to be 25.4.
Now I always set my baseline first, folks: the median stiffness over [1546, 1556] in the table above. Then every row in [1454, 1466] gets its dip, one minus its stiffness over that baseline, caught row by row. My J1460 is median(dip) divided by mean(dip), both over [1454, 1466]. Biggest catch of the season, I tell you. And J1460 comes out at 1.10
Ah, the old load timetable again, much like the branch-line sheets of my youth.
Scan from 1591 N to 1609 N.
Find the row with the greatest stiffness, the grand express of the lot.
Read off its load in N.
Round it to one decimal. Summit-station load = 1605.0 N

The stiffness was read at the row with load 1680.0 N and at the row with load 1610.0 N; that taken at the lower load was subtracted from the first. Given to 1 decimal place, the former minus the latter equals 3.0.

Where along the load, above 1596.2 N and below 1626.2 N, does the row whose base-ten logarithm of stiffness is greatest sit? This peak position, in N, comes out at 1620.0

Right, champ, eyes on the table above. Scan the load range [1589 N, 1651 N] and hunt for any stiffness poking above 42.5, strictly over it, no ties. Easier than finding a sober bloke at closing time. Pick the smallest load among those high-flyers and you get 1590.0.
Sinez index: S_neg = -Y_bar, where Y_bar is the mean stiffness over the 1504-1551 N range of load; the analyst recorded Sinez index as -42.0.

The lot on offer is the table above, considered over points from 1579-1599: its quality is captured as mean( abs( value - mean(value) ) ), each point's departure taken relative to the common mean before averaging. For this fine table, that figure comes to 1.2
